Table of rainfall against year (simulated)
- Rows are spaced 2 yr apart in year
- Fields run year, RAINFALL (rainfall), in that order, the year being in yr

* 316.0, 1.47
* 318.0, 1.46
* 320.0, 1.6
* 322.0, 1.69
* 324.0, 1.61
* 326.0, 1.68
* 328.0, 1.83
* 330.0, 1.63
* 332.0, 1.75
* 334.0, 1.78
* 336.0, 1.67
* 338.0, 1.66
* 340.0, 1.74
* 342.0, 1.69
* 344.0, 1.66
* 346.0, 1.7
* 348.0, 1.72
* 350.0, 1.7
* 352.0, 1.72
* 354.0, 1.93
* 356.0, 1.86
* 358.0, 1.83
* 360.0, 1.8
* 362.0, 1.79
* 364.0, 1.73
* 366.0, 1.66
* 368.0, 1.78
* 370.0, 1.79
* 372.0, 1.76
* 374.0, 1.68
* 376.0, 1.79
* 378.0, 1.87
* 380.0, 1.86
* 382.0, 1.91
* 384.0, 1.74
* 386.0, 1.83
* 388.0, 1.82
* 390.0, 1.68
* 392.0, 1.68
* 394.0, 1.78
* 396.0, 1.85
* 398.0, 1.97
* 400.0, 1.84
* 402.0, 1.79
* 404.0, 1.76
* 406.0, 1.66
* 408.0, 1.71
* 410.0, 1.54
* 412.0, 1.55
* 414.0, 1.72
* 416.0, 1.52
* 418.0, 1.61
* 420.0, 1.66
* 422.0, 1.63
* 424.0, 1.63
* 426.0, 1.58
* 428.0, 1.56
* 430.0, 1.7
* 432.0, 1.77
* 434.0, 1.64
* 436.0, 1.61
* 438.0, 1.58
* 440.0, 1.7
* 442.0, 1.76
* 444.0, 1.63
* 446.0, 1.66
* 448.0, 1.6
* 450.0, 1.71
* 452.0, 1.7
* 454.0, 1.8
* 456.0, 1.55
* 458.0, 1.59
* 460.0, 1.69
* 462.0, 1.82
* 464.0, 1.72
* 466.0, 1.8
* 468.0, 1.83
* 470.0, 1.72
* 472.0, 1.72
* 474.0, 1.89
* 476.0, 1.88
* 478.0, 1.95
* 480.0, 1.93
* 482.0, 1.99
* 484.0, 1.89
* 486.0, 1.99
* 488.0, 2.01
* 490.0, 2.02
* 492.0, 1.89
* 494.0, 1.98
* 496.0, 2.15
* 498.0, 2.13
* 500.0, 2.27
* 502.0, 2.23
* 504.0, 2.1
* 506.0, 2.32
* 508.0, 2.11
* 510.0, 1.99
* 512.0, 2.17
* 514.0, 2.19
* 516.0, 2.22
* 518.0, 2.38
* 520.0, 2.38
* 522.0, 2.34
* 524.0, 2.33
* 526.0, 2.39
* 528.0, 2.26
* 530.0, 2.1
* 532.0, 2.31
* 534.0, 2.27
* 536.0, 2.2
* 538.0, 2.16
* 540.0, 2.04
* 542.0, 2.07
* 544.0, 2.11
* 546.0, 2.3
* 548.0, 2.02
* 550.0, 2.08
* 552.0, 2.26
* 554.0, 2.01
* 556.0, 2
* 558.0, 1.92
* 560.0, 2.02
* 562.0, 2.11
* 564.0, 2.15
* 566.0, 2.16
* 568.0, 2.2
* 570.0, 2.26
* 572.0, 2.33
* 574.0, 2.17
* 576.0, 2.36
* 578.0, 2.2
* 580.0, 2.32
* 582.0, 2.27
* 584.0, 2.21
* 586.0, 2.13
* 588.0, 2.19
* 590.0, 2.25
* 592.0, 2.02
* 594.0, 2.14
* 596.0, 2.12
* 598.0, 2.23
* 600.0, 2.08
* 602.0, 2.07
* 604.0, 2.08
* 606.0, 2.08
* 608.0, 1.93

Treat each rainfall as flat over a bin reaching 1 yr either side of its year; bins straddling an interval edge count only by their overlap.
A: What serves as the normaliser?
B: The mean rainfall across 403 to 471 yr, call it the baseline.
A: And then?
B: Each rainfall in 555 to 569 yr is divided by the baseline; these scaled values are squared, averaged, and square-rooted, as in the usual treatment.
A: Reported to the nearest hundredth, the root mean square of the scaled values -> 1.25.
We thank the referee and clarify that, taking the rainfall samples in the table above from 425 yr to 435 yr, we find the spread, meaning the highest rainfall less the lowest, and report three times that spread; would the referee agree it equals 0.63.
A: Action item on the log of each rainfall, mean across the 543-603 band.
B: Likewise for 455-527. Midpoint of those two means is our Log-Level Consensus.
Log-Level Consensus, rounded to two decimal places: 0.32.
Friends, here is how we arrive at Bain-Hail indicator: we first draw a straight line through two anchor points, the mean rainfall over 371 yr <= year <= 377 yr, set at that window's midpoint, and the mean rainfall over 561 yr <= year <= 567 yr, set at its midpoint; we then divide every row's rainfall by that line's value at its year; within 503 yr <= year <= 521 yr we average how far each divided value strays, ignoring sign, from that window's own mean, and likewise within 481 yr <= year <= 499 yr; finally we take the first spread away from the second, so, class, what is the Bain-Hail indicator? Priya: -0.019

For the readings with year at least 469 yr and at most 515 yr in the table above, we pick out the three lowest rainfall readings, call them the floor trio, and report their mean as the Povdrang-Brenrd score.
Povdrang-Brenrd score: 1.77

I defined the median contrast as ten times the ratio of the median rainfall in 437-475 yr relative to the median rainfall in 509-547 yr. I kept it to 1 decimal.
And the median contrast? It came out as 7.7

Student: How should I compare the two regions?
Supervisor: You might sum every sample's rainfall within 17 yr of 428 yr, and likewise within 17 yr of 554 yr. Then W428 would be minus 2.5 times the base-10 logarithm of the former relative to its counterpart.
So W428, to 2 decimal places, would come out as 0.27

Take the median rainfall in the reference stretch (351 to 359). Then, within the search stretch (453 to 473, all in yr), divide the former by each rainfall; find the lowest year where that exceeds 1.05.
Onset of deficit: 456.0 yr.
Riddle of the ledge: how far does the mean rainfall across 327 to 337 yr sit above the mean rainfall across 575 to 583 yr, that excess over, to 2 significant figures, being -0.56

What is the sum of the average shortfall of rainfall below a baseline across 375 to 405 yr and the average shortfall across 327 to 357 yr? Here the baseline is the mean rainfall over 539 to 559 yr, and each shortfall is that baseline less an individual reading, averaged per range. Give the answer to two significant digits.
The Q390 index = 0.61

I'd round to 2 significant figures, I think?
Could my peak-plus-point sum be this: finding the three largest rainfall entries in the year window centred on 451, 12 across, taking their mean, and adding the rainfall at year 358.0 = 3.6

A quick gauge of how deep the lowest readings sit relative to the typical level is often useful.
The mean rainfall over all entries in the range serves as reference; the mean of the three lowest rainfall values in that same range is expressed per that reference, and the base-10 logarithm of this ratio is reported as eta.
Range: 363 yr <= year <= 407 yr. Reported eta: -0.029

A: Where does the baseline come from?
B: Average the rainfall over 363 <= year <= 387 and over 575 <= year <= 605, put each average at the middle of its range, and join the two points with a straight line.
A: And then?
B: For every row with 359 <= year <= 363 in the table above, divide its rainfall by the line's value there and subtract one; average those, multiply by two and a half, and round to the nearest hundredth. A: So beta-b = 0.05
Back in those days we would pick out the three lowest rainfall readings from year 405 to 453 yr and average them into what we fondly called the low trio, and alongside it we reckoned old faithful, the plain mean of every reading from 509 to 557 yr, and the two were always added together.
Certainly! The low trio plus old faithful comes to 3.73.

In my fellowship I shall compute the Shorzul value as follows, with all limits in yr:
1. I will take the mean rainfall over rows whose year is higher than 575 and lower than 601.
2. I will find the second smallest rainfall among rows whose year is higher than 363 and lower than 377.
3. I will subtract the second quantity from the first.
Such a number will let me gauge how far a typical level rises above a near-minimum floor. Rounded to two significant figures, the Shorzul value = 0.51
